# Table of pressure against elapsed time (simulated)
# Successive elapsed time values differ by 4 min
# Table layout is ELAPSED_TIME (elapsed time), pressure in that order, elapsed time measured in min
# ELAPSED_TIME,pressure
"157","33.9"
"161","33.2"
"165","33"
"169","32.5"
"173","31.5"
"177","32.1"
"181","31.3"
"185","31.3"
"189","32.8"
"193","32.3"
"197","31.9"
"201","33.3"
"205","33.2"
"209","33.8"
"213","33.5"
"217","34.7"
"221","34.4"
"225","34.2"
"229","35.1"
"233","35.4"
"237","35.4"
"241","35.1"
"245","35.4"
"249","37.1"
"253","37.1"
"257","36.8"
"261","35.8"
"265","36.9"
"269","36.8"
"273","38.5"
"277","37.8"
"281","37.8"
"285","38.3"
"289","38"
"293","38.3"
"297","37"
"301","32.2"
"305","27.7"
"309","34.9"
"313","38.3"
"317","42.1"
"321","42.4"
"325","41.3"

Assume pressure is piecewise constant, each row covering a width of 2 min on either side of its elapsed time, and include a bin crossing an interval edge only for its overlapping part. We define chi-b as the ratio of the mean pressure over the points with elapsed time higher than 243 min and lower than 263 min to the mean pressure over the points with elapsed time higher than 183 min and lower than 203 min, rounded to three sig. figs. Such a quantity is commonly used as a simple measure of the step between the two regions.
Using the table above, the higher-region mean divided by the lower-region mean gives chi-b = 1.13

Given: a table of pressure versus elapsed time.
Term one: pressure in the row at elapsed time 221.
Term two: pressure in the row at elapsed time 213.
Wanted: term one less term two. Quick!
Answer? 0.90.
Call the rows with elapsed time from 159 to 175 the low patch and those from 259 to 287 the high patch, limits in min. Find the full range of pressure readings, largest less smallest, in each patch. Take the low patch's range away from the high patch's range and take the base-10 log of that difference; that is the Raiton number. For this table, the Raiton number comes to 0.0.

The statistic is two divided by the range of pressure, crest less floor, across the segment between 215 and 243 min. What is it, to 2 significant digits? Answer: 1.7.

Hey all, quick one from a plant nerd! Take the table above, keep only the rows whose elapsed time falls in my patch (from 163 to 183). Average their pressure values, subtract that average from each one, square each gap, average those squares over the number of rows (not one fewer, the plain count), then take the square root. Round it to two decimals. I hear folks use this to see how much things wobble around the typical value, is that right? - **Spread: 0.63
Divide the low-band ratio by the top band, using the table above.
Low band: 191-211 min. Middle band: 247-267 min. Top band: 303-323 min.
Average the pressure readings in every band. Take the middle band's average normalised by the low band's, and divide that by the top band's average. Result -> 0.0301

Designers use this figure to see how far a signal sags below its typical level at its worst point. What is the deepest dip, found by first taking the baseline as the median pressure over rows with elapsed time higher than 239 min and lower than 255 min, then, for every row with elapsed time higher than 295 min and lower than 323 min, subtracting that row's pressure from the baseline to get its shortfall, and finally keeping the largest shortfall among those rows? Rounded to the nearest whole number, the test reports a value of 9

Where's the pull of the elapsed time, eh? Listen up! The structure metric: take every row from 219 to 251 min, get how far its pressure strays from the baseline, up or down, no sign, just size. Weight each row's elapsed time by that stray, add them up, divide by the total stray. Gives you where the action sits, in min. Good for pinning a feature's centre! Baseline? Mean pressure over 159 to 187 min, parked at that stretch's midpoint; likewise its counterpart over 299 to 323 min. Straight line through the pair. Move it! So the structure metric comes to 237.9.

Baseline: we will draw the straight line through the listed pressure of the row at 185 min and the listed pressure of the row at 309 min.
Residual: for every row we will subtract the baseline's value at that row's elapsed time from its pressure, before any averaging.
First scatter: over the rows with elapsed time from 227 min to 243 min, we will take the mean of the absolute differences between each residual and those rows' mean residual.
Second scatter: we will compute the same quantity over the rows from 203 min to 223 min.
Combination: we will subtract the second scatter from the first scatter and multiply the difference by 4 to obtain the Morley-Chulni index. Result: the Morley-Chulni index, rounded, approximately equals -0.8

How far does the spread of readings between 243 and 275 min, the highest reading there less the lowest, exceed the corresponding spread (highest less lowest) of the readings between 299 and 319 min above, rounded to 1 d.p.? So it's -11.3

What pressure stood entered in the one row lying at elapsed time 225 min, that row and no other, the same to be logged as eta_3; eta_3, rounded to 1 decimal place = 34.2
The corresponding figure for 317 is 42.1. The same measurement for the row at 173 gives 31.5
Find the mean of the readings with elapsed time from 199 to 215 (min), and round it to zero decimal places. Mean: 33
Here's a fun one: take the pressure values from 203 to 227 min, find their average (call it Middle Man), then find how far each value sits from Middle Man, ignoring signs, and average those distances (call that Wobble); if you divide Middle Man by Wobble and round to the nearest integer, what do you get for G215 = 73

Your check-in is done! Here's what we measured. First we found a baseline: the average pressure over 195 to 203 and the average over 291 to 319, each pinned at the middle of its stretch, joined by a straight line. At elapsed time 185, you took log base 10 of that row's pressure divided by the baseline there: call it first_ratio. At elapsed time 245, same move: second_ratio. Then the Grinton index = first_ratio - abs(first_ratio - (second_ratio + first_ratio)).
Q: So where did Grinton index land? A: -0.030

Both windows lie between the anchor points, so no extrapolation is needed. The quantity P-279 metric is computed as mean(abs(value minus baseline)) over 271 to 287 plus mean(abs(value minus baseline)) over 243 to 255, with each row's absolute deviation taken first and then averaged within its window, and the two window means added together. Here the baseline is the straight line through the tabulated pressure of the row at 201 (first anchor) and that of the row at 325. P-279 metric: 1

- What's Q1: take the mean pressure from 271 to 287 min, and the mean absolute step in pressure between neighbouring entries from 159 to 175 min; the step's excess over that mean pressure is -38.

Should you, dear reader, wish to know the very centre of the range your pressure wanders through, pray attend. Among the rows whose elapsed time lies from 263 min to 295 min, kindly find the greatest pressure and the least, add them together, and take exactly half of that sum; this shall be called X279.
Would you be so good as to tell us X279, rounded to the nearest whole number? 38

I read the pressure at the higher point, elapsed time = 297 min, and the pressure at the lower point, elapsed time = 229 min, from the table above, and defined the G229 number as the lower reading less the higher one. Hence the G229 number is -2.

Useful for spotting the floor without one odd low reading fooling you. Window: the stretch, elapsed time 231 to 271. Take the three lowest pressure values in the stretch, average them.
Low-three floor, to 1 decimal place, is 35.3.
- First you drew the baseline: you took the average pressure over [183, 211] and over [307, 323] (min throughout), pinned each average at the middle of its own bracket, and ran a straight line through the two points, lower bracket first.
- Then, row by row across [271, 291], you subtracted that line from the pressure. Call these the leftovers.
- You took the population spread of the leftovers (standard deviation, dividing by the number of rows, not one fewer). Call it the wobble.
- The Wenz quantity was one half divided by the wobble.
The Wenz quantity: 1.0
